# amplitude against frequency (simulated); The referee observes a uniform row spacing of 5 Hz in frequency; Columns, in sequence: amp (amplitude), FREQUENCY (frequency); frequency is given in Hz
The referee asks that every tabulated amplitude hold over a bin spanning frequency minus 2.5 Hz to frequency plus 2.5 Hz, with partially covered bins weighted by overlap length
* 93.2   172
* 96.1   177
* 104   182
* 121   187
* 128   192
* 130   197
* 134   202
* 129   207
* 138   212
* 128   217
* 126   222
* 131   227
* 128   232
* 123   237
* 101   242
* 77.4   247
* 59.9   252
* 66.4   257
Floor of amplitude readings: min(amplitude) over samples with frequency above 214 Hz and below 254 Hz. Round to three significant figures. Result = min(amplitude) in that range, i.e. 59.9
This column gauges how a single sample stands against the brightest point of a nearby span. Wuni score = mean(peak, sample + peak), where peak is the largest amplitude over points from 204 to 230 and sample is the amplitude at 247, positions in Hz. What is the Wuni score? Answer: 177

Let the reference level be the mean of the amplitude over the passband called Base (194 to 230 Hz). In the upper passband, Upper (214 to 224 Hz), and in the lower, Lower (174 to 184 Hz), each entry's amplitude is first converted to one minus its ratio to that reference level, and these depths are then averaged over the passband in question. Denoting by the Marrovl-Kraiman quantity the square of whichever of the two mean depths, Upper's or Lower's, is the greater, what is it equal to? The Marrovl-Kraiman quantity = 0.06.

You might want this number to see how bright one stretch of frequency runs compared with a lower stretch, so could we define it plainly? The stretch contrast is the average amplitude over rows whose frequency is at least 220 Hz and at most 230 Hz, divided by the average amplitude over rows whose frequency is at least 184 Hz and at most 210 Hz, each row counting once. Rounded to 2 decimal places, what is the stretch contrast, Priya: 1.00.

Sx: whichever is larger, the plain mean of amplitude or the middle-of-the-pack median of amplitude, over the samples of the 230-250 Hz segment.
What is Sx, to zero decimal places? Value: 112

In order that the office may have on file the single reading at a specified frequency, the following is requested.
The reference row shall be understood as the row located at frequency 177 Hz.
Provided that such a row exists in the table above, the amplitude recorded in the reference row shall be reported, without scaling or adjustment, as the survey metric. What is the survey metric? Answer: 96.1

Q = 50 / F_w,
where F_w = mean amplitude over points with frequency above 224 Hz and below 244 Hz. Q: 0.41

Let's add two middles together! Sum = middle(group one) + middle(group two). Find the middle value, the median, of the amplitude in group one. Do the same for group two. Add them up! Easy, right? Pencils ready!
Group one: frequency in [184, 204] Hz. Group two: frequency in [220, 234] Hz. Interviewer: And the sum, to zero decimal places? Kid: 257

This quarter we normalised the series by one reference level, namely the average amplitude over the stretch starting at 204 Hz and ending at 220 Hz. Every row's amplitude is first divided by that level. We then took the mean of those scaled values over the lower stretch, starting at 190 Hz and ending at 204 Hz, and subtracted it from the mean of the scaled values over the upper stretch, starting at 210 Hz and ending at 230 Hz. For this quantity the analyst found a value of 0.00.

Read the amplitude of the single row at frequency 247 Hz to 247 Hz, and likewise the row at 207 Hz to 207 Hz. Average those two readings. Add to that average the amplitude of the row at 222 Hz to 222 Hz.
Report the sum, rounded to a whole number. 229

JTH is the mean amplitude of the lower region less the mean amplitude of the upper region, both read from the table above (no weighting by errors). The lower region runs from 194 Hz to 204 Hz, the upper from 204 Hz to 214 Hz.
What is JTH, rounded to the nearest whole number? -2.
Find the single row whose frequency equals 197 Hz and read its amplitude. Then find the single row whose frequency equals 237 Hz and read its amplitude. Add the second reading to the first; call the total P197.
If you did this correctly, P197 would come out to 253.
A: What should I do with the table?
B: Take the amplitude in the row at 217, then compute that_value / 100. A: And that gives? 1.28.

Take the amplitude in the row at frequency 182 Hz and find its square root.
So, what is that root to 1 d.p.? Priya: 10.2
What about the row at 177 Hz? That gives 9.8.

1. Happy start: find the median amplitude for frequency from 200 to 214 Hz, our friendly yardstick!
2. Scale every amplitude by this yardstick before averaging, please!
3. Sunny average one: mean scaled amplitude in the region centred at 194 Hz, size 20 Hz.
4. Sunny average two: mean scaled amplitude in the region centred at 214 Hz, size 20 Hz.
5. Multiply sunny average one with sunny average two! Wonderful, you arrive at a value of 0.93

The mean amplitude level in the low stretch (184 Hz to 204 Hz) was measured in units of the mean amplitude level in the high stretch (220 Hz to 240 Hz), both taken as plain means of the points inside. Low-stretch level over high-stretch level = 1.01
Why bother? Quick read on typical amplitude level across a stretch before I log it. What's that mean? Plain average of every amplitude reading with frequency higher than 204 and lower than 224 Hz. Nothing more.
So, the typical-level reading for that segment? 130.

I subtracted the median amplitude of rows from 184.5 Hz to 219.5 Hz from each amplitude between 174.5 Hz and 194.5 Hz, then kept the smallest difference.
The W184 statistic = -33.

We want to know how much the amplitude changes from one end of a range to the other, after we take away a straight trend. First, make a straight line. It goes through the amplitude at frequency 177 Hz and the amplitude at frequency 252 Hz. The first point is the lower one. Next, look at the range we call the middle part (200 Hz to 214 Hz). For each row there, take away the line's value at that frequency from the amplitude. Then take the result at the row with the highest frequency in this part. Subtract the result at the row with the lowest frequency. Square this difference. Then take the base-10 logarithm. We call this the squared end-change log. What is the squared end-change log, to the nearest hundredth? 1.89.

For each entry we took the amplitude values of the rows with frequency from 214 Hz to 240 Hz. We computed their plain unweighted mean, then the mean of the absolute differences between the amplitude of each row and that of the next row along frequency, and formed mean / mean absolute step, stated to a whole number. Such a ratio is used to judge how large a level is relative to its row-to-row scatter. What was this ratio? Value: 34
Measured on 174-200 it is 14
